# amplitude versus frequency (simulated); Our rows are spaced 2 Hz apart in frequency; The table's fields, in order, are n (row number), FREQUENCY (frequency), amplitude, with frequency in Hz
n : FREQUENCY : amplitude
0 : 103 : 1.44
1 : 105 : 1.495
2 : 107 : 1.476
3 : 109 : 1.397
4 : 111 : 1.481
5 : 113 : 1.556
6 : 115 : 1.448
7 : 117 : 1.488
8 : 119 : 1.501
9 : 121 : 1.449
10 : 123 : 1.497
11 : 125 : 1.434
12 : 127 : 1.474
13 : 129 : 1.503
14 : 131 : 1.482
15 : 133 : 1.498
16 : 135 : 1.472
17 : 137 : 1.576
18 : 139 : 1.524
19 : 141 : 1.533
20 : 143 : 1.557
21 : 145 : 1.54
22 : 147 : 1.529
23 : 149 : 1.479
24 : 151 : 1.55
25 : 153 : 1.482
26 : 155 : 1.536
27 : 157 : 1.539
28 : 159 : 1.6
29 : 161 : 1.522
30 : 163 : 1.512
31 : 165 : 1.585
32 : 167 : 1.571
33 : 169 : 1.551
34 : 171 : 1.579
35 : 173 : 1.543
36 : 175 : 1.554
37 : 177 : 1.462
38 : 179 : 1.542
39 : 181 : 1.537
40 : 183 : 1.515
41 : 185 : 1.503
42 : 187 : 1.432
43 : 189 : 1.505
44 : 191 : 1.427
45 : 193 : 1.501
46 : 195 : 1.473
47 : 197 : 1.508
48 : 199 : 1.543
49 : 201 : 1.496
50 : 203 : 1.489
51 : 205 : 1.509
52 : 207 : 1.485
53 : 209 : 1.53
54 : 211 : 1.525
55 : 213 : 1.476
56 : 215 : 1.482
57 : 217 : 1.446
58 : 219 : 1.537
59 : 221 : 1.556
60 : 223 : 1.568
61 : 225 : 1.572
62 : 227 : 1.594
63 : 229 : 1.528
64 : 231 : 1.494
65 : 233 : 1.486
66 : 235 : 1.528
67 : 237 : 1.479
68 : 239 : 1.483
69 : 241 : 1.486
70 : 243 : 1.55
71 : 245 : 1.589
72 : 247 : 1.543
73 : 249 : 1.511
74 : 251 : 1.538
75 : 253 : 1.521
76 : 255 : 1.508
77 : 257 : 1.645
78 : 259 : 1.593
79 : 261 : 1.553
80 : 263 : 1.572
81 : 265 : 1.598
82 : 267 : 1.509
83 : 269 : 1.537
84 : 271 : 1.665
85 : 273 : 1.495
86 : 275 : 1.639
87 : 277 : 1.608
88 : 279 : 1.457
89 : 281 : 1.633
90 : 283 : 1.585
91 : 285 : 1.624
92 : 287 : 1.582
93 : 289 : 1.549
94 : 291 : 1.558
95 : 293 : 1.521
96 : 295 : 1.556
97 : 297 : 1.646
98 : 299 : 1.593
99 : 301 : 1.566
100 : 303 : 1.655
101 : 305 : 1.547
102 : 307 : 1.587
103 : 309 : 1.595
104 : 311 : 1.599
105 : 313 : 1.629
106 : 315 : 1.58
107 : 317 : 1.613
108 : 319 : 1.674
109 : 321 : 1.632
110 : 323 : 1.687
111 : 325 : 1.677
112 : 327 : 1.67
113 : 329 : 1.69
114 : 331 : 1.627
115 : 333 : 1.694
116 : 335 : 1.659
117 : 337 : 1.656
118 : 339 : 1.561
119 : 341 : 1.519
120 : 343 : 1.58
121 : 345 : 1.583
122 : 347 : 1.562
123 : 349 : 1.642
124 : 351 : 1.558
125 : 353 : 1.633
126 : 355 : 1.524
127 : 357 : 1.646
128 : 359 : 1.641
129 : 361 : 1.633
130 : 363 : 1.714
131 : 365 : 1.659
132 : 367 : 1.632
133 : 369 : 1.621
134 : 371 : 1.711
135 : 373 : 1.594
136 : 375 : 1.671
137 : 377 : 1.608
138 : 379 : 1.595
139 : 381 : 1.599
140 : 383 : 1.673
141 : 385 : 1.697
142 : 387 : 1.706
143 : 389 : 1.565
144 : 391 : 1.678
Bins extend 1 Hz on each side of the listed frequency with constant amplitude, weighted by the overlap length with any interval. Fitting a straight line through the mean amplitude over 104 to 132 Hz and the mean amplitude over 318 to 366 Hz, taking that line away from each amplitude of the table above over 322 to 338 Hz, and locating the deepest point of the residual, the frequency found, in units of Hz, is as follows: 331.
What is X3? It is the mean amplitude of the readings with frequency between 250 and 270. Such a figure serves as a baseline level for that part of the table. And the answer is 1.56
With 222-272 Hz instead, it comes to 1.55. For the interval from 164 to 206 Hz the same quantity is 1.52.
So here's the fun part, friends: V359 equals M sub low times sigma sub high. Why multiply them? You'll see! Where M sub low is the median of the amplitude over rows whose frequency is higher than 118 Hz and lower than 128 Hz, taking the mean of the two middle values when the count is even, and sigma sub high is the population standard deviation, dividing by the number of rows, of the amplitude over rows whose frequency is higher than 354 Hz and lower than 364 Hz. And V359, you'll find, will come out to 0.090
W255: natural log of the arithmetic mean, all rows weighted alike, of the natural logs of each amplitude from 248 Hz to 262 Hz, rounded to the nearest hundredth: -0.82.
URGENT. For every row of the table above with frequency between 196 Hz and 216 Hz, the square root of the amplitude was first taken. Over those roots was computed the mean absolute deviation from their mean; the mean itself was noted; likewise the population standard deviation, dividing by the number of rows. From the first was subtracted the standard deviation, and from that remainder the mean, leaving -1.228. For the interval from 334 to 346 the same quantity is -1.265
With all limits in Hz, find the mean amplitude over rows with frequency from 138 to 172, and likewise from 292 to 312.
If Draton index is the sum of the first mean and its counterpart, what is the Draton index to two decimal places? 3.13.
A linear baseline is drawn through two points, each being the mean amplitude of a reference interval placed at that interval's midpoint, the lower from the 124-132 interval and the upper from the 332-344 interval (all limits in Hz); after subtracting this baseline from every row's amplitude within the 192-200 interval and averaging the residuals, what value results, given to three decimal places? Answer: -0.012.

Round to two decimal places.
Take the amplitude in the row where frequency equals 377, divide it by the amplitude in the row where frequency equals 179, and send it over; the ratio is 1.04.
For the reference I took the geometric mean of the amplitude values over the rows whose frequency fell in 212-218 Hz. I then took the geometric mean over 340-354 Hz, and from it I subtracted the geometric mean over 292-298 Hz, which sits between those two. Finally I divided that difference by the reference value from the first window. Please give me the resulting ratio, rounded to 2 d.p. 0.01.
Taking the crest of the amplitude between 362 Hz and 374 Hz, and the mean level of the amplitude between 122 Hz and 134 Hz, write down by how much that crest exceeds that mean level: 0.23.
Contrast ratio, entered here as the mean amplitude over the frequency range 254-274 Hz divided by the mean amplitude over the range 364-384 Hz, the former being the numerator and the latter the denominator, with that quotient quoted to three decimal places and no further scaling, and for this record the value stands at 0.958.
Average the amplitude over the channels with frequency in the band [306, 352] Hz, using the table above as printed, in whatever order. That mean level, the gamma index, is 1.62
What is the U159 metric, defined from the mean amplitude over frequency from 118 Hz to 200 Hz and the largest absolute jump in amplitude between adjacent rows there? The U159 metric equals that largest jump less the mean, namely -1.411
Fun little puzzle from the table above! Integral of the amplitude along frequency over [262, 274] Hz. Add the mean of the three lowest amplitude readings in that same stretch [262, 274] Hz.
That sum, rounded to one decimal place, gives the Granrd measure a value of 20.3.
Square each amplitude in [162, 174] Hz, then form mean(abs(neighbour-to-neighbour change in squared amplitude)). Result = 0.107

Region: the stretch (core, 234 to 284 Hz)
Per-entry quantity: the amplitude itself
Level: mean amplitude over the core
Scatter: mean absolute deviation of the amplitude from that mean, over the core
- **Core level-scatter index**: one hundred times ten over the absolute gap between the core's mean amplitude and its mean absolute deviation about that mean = 664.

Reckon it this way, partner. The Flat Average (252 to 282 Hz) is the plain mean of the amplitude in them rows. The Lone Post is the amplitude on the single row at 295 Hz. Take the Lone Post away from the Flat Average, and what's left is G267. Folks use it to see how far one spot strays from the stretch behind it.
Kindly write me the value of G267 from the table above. 0.013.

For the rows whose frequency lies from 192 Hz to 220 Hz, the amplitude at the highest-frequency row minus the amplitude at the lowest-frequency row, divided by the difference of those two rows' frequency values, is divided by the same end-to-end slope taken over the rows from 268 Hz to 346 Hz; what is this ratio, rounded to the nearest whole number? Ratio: 2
